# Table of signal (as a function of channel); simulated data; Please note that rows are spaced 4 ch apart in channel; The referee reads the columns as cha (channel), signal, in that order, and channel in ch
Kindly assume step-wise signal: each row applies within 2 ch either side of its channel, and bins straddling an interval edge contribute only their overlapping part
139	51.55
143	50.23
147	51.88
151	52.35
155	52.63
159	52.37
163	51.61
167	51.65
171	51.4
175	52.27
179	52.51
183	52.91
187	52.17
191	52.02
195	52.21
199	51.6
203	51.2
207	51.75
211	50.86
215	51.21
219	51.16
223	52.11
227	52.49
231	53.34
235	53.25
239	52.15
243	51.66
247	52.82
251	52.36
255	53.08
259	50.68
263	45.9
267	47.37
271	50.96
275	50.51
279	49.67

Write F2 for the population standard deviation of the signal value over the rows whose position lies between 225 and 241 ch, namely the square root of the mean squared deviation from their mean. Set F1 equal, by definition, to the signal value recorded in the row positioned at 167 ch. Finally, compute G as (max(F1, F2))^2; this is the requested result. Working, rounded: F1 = 51.65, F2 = 0.50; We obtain 2668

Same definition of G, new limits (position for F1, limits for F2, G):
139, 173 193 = 2657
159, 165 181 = 2743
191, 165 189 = 2706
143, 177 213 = 2523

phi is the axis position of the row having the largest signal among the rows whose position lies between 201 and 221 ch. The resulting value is 207 ch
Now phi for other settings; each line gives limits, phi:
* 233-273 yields 235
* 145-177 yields 155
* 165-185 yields 183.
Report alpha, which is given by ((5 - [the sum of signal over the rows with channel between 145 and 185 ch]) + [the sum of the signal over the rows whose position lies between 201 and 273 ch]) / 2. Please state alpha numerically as 204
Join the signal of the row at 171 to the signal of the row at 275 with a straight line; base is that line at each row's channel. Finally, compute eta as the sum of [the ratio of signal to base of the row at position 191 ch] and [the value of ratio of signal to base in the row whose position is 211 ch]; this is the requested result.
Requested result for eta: 2.01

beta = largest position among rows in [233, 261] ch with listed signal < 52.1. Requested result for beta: 259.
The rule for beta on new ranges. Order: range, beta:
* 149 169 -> 167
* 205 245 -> 243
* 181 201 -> 199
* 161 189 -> 171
